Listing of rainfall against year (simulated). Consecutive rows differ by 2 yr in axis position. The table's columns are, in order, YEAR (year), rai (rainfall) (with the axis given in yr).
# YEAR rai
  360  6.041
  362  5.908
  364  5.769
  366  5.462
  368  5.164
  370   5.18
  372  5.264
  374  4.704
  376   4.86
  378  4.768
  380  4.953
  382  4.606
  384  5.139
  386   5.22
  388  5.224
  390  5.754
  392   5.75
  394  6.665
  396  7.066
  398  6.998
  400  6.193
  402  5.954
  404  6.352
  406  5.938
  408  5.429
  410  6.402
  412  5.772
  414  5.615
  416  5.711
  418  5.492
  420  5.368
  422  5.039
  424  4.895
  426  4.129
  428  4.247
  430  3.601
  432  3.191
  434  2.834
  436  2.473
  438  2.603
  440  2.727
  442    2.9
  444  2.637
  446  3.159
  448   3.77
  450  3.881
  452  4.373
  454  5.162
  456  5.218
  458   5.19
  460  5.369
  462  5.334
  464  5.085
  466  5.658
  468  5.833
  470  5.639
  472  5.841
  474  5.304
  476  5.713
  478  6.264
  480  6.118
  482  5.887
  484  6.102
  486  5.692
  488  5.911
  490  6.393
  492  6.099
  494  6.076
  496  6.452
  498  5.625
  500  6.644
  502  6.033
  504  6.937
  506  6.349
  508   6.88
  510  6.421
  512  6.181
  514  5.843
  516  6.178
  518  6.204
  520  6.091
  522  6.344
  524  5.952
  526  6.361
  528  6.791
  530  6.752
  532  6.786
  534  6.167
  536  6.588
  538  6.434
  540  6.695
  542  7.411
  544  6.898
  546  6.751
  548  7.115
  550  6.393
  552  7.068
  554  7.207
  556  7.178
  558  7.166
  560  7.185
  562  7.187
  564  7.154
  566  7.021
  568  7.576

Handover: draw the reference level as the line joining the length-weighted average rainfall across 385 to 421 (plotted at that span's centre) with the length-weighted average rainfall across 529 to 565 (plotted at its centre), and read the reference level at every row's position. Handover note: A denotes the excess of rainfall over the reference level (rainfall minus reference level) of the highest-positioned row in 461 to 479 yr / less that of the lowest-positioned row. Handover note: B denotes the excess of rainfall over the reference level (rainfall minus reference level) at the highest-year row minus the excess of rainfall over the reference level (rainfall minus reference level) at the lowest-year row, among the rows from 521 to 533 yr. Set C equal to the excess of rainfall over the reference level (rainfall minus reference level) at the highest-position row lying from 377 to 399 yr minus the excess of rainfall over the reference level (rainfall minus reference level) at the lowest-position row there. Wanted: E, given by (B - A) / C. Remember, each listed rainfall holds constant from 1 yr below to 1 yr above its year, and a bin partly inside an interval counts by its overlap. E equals -0.2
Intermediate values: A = 0.8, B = 0.4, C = 2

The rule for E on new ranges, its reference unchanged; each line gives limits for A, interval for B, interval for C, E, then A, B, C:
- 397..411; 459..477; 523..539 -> 2.3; -0.7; 0.2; 0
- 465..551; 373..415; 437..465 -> 0.2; 0.2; 0.6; 2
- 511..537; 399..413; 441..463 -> -0.3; 0.2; -0.5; 2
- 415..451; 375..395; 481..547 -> 8.5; -2.1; 1.7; 0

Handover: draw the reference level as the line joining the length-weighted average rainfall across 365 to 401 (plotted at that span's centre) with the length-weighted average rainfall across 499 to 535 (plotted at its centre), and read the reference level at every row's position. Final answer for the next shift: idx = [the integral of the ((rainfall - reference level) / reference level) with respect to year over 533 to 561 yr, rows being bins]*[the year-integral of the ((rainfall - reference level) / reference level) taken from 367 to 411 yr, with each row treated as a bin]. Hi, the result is 1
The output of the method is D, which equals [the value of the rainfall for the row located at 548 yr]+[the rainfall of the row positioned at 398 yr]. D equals 14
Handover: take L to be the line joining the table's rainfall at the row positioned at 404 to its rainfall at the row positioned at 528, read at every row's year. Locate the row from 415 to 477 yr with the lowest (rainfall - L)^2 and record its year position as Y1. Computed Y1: 416 yr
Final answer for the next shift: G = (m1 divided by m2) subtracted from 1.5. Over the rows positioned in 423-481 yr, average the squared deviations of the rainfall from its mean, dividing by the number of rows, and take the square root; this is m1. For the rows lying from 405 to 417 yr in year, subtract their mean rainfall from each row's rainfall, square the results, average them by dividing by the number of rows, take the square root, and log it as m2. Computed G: -2.5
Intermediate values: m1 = 1.21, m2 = 0.31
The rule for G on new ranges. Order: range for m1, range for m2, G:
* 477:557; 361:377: 0.4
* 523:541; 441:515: 1.2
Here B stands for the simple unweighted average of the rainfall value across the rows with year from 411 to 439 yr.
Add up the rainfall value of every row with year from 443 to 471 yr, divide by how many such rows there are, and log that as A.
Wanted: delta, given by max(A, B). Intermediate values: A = 4.7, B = 4.4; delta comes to 4.7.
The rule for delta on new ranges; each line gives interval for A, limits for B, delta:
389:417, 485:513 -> 6.3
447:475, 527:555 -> 6.8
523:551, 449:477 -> 6.6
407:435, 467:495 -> 5.9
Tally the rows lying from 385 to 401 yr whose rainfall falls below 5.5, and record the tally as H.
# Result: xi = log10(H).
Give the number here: 0.30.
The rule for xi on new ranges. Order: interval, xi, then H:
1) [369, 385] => 0.90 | 8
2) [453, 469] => 0.78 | 6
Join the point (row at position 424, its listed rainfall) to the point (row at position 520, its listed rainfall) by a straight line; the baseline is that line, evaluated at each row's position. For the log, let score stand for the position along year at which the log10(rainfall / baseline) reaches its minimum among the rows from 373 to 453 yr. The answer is 436 yr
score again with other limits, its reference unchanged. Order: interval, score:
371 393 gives 382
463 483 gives 464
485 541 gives 498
